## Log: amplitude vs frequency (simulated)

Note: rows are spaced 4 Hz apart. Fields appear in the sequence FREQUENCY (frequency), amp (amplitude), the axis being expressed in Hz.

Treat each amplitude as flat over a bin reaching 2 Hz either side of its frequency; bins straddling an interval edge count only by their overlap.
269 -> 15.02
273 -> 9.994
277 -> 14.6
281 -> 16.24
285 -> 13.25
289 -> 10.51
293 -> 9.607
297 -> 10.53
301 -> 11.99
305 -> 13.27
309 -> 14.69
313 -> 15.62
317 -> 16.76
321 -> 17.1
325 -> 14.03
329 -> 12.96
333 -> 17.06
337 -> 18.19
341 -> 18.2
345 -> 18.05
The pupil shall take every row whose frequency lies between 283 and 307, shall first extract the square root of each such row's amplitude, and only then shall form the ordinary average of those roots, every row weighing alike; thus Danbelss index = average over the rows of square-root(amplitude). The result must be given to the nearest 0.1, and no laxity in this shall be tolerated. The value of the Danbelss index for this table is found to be 3.4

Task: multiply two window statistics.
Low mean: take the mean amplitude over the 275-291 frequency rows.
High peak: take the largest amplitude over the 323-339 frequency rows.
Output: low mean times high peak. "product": 248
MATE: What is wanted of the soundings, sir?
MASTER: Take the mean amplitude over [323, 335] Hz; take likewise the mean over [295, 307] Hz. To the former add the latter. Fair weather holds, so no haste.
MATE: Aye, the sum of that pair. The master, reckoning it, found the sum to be 26.6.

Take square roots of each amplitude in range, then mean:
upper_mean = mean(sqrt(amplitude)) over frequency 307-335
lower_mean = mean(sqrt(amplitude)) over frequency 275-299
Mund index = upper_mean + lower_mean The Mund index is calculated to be 7.4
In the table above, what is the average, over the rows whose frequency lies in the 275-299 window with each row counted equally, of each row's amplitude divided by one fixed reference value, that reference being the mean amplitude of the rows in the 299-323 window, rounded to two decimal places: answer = 0.84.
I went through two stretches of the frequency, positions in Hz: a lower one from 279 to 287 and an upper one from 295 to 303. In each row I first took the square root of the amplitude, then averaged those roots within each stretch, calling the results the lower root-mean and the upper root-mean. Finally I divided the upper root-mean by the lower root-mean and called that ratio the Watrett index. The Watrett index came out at 0.87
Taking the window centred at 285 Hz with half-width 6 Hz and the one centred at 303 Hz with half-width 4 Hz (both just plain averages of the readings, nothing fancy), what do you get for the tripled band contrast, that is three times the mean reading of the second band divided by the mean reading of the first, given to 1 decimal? 2.8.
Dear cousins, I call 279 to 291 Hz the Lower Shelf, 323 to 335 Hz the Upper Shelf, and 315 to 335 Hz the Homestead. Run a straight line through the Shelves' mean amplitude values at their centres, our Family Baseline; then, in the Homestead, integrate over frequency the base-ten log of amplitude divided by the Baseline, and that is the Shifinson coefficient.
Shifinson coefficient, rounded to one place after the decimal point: 0.5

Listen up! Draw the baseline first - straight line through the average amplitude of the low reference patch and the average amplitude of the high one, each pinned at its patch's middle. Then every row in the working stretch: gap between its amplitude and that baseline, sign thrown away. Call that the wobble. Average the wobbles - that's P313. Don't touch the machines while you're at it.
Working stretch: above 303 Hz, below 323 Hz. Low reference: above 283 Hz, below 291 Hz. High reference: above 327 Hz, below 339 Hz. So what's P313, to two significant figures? 1.3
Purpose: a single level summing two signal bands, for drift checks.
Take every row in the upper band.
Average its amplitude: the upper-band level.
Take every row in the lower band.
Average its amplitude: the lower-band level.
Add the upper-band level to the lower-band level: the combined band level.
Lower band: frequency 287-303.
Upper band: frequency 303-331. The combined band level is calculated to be 26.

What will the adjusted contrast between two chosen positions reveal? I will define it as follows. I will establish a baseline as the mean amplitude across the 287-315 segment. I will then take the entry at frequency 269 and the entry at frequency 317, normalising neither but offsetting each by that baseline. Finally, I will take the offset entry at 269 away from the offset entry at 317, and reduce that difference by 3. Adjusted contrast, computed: -1.3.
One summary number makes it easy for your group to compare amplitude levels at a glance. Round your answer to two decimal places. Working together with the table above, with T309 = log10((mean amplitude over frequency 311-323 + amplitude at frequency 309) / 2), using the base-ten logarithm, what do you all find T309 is 1.19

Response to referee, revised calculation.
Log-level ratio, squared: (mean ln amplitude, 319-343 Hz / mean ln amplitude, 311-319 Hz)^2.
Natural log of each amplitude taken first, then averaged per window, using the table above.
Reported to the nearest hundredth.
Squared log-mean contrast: 1.00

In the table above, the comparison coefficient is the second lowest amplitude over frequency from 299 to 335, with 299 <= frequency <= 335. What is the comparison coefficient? 12.96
